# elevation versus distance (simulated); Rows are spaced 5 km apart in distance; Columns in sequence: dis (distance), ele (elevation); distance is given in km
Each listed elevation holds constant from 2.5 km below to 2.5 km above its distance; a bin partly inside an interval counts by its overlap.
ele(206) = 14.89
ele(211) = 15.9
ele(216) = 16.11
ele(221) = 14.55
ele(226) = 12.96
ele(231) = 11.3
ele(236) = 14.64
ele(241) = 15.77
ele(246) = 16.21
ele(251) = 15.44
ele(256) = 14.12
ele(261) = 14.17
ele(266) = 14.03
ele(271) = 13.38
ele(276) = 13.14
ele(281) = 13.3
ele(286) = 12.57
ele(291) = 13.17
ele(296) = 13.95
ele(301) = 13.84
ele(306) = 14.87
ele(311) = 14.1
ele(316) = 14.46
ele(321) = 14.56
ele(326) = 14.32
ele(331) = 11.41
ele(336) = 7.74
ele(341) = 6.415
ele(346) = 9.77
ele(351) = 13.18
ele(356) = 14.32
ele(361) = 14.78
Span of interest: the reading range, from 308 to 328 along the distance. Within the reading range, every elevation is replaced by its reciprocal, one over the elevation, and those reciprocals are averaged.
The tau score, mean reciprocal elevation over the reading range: 0.070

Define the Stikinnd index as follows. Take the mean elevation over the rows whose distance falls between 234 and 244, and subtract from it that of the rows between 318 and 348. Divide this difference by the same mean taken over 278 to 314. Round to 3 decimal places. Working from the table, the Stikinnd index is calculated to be 0.329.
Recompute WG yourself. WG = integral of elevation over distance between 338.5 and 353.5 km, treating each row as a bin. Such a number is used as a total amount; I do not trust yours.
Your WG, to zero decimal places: 147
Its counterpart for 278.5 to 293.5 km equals 195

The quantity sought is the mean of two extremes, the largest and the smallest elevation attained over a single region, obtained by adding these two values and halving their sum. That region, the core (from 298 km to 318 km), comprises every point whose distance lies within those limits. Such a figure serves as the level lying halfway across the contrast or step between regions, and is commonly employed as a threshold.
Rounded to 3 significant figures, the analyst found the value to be 14.4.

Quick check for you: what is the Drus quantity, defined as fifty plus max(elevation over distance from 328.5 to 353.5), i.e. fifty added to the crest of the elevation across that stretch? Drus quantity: 63.2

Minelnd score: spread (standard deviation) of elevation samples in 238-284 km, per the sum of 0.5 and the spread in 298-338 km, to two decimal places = 0.39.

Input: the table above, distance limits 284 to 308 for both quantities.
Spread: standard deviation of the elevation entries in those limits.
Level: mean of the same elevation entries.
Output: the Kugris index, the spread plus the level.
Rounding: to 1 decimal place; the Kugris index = 14.5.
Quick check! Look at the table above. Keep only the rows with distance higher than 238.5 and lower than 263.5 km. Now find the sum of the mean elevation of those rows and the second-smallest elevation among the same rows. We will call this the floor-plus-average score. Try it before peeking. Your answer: 29.3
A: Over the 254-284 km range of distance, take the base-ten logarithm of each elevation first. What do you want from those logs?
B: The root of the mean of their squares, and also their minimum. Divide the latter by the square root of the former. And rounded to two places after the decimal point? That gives 1.05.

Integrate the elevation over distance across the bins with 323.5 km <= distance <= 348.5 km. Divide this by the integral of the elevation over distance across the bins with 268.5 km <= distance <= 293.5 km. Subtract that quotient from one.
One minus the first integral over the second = 0.24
